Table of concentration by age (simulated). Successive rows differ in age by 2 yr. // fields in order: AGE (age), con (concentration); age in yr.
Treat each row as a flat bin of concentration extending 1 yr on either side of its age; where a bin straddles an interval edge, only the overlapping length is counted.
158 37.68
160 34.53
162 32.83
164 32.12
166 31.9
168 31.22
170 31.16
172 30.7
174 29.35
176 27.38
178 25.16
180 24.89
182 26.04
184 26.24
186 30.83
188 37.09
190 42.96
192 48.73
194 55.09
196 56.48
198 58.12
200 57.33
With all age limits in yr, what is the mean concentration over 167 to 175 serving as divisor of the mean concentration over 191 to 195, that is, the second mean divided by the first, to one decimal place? 1.7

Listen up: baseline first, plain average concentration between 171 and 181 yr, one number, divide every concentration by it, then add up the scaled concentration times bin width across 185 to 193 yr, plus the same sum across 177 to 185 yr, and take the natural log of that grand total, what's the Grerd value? 2.95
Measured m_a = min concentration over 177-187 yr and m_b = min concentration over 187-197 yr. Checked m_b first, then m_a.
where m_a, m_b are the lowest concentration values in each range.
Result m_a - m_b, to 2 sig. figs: -12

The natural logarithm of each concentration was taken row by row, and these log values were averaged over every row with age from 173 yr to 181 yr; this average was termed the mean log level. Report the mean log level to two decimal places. 3.28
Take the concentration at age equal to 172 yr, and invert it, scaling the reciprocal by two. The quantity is 0.065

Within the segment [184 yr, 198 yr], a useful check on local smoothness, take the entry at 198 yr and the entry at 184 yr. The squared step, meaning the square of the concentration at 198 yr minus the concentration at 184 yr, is 1016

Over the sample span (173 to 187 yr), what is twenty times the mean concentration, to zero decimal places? 543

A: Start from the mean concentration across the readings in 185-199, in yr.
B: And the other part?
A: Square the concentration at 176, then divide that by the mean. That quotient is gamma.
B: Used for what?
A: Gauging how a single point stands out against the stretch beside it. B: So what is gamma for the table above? 16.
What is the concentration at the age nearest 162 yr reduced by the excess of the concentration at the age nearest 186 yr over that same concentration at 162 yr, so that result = 35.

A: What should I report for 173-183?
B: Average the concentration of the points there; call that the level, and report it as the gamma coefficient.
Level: 26.6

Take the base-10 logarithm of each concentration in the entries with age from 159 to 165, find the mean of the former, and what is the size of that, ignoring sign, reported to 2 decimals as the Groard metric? 1.52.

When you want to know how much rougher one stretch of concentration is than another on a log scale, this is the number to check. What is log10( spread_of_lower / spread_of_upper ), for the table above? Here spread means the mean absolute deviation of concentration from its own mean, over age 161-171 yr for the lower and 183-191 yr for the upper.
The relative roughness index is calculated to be -1.0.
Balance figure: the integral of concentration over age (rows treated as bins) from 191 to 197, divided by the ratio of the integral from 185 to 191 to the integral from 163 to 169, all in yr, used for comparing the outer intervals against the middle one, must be 275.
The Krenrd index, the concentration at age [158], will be 37.68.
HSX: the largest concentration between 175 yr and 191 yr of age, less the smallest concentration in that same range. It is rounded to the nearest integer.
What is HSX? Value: 18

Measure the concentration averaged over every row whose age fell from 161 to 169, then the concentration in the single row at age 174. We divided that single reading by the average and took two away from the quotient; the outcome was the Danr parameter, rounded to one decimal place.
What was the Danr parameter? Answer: -1.1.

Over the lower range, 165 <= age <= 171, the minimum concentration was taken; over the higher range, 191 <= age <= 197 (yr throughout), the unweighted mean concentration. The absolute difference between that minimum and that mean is 22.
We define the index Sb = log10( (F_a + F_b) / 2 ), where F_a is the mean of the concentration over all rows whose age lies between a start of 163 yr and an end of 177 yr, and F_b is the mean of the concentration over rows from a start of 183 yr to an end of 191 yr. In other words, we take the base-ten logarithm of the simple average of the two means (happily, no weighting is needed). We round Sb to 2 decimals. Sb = 1.51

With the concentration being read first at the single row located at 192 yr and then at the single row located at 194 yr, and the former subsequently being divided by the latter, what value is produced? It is 0.88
